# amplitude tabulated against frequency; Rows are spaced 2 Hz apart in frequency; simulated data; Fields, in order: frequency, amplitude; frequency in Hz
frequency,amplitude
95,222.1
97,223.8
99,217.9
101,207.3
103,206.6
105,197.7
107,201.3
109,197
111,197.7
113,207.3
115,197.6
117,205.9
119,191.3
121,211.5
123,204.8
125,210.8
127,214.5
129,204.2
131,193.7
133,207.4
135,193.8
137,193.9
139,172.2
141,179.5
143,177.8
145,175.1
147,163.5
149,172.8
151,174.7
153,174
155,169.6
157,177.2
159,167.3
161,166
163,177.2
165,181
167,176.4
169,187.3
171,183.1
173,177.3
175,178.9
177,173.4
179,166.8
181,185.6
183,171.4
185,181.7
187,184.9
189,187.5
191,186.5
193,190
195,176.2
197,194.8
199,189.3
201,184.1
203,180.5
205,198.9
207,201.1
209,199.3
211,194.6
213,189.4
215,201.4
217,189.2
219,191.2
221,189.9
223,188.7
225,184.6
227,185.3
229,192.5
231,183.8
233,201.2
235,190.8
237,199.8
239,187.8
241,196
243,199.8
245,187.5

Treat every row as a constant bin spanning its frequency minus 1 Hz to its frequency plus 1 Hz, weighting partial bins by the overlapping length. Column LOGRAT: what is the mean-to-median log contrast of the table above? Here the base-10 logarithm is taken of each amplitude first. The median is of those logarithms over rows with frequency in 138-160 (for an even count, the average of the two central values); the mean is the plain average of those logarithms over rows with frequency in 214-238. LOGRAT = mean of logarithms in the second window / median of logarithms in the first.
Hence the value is 1.02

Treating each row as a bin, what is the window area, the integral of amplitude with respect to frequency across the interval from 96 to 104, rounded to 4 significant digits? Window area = 1711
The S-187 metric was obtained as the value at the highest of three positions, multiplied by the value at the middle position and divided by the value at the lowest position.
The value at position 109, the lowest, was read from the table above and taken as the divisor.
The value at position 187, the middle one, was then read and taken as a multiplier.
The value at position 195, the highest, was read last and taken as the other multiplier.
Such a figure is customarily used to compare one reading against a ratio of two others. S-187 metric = 165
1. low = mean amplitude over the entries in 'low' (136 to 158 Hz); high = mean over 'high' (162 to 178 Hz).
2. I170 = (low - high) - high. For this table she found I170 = -183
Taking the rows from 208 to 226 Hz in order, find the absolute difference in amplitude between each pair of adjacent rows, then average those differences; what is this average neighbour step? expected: 5.3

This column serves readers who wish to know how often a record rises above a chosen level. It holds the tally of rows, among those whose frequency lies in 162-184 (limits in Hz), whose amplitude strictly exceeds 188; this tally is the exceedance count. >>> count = 0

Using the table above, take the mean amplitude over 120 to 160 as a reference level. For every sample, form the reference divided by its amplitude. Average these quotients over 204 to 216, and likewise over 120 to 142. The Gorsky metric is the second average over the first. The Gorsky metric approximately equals 1.00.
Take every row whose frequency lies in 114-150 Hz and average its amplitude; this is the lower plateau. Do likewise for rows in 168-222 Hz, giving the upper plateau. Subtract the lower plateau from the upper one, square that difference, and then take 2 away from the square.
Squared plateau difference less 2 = 38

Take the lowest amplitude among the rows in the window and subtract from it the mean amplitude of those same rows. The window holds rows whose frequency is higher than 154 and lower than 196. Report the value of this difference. -12.3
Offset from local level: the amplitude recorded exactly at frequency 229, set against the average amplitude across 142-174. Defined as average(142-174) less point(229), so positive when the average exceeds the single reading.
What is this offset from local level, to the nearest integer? -17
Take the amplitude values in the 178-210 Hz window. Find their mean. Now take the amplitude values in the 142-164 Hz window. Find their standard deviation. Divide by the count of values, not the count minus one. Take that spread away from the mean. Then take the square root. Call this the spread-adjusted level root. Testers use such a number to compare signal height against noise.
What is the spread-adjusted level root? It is 13.5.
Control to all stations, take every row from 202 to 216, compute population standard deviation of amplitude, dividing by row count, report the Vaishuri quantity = 7.1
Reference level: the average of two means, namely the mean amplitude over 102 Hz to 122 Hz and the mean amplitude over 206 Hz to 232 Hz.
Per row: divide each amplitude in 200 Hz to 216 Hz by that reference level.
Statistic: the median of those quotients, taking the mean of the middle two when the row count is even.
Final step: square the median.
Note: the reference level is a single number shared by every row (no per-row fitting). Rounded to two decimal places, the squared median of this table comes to 1.00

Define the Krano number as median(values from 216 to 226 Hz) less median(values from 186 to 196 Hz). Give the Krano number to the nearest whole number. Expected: 3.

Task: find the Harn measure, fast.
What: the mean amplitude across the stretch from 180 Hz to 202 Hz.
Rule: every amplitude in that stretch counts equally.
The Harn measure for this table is 185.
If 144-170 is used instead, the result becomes 174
